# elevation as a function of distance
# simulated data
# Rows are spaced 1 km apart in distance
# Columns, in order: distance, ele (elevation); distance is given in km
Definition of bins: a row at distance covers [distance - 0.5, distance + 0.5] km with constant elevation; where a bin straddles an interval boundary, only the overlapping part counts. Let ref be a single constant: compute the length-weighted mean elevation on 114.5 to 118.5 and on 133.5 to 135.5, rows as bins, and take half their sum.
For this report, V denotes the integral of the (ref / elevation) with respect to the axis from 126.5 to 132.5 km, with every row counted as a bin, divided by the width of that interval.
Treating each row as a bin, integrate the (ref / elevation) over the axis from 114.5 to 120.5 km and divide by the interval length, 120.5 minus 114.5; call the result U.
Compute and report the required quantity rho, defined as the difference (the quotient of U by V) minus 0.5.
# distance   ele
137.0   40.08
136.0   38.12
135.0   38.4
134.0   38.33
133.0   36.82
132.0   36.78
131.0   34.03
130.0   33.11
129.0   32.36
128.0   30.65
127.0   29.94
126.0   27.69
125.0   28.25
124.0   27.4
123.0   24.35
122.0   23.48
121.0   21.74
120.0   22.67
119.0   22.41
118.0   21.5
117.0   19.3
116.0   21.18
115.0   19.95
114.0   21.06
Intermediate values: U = 1.39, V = 0.90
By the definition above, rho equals 1.05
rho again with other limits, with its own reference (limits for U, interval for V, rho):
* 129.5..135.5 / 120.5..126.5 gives 0.20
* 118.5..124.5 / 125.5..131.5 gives 0.82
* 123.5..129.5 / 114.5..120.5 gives 0.22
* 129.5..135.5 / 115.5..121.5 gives 0.09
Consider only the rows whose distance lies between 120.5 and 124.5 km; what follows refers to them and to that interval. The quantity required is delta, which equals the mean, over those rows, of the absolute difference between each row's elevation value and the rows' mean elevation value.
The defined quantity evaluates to 1.6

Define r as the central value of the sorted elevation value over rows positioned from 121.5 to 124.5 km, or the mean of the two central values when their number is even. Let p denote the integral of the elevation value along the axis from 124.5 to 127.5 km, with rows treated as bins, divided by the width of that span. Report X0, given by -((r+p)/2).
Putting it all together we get -26.5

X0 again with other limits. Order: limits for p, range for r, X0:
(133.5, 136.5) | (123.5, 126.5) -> -33.0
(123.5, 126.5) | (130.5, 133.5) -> -32.3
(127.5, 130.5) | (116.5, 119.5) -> -26.8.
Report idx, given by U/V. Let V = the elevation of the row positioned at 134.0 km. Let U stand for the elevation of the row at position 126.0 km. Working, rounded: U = 27.69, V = 38.33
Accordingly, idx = 0.72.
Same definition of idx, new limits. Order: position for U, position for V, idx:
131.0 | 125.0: 1.20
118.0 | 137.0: 0.54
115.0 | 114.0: 0.95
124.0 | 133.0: 0.74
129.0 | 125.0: 1.15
